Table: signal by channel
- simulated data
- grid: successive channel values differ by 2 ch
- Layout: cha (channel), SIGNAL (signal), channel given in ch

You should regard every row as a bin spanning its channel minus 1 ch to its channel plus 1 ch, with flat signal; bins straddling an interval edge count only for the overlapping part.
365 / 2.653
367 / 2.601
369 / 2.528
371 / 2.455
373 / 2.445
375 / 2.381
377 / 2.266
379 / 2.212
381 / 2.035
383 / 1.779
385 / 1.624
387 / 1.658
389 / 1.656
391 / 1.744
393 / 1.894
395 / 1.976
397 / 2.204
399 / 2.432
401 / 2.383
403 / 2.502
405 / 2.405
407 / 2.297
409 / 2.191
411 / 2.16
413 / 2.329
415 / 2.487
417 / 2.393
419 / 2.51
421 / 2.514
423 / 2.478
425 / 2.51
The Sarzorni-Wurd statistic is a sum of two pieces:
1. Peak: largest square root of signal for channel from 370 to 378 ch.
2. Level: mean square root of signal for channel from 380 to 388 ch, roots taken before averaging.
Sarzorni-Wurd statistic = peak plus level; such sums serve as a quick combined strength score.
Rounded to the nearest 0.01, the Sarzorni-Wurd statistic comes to 2.90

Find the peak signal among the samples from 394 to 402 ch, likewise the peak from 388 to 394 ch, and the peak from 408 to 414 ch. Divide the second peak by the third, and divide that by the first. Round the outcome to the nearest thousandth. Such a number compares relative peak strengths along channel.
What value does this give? 0.334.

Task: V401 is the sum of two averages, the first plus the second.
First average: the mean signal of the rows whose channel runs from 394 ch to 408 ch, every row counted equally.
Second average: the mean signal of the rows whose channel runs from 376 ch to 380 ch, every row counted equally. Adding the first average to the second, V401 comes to 4.6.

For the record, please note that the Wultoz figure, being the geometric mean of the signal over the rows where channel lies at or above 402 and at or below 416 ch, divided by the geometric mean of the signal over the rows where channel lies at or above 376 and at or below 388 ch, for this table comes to 1.2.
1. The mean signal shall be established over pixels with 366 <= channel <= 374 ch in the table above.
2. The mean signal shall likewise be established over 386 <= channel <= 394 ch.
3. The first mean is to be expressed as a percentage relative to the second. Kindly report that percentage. 144.3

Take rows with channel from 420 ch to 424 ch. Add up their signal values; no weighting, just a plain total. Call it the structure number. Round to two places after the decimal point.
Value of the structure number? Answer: 4.99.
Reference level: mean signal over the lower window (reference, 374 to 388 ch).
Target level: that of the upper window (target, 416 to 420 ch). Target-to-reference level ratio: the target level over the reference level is 1.23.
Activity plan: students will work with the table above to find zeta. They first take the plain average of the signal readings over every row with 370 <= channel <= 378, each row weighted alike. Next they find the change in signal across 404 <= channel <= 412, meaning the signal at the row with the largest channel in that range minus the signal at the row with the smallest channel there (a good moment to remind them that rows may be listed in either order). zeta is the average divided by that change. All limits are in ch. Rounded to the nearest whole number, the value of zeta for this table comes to -10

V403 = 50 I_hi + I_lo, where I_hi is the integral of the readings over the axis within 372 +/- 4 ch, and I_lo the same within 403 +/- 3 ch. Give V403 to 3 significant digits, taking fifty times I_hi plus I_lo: 995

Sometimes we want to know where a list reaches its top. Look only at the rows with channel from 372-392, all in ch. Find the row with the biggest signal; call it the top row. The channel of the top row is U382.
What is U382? 373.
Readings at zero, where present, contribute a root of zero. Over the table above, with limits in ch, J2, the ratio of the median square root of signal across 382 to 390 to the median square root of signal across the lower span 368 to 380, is 0.83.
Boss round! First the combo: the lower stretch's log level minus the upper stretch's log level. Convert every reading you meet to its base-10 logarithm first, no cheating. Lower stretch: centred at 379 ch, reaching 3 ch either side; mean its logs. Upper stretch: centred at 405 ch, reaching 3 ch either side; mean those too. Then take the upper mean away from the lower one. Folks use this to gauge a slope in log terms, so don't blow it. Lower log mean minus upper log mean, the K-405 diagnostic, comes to -0.04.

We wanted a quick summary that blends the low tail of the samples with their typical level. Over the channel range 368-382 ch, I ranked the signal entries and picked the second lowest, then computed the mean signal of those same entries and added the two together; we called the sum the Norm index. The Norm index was 4.54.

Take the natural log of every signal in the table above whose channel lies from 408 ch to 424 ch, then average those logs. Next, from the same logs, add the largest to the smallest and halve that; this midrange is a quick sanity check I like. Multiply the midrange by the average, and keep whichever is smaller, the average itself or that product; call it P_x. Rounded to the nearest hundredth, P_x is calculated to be 0.73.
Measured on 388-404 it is 0.52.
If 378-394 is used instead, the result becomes 0.38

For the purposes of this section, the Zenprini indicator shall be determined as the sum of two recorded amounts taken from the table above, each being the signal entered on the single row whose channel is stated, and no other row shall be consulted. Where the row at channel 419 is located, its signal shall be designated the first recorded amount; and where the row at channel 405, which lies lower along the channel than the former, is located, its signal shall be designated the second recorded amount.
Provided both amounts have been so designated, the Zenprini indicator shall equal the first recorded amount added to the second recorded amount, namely 4.9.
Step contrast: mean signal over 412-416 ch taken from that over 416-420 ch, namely 0.04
